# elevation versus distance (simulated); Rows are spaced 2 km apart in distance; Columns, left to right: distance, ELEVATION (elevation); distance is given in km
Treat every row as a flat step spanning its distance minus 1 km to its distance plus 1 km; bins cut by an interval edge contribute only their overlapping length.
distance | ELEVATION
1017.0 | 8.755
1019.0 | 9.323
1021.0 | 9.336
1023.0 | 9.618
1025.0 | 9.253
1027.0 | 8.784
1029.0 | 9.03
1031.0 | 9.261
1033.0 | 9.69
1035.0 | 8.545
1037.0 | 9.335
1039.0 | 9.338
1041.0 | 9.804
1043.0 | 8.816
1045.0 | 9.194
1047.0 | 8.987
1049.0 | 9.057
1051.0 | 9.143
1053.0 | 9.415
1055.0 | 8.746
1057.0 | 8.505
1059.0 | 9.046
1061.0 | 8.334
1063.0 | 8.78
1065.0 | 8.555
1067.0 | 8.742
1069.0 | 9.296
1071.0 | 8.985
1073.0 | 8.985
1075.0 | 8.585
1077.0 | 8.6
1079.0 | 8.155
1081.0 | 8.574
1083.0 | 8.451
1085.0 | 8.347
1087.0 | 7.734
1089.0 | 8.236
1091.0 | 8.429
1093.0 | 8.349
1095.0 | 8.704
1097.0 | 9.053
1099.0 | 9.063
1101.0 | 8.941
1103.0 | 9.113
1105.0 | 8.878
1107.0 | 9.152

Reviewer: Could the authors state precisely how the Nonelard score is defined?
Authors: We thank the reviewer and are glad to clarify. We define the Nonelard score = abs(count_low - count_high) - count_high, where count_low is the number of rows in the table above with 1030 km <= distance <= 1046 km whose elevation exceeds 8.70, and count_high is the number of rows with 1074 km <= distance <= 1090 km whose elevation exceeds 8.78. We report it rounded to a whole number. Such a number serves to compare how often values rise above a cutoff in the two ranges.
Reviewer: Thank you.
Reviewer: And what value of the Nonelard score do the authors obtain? 7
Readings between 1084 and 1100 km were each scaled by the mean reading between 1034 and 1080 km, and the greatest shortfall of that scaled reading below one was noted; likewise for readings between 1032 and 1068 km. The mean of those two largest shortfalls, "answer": 0.098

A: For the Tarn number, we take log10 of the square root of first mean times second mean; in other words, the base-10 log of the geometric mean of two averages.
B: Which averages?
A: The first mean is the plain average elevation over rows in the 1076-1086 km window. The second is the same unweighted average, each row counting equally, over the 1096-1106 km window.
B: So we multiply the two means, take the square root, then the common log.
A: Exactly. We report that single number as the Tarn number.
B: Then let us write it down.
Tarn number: 0.940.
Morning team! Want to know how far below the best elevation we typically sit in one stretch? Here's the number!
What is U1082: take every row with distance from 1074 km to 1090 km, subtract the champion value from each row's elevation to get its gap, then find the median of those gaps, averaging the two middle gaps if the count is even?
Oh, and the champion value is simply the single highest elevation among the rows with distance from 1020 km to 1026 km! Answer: -1.2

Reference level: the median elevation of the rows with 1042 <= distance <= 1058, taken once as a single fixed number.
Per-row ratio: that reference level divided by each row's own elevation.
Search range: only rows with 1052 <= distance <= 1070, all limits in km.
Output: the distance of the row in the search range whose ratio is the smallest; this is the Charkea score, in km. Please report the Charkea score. 1053.0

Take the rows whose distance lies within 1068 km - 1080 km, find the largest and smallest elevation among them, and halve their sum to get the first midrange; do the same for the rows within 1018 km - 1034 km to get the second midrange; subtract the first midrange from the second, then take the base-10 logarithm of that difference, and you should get -0.3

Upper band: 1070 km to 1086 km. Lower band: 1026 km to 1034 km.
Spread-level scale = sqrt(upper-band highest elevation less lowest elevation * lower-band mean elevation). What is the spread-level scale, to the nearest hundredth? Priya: 2.76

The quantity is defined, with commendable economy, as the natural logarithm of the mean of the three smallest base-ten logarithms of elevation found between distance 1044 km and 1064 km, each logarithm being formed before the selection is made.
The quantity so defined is -0.072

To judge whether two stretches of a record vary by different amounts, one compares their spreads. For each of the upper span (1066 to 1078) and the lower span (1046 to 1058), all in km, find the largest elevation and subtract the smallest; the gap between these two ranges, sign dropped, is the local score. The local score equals 0.20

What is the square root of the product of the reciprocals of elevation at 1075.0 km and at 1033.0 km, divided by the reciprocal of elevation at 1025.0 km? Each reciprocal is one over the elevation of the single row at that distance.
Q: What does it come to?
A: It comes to 1.01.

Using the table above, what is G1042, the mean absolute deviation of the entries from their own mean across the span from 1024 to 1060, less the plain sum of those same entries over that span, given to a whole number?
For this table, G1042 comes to -164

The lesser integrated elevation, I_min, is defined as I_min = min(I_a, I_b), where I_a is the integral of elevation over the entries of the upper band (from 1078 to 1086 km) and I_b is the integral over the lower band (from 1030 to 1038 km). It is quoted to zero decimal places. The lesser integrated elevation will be 67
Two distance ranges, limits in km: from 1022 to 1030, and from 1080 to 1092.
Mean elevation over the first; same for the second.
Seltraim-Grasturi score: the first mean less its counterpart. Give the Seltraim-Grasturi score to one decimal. 0.9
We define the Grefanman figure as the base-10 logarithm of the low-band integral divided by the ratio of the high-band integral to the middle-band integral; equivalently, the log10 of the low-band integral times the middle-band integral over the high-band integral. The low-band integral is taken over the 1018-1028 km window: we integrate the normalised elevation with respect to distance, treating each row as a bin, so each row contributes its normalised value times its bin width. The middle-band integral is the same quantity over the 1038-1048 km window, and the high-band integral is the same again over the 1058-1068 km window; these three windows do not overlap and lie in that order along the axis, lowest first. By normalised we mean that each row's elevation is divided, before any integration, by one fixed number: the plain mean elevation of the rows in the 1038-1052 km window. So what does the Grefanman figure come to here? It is 1.03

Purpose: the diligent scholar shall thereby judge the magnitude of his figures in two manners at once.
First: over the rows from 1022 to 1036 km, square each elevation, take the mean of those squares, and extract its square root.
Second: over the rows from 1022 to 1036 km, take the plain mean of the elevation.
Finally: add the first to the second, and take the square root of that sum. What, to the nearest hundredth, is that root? 4.28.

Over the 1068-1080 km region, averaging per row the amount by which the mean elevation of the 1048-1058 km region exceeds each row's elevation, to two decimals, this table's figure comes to 0.21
